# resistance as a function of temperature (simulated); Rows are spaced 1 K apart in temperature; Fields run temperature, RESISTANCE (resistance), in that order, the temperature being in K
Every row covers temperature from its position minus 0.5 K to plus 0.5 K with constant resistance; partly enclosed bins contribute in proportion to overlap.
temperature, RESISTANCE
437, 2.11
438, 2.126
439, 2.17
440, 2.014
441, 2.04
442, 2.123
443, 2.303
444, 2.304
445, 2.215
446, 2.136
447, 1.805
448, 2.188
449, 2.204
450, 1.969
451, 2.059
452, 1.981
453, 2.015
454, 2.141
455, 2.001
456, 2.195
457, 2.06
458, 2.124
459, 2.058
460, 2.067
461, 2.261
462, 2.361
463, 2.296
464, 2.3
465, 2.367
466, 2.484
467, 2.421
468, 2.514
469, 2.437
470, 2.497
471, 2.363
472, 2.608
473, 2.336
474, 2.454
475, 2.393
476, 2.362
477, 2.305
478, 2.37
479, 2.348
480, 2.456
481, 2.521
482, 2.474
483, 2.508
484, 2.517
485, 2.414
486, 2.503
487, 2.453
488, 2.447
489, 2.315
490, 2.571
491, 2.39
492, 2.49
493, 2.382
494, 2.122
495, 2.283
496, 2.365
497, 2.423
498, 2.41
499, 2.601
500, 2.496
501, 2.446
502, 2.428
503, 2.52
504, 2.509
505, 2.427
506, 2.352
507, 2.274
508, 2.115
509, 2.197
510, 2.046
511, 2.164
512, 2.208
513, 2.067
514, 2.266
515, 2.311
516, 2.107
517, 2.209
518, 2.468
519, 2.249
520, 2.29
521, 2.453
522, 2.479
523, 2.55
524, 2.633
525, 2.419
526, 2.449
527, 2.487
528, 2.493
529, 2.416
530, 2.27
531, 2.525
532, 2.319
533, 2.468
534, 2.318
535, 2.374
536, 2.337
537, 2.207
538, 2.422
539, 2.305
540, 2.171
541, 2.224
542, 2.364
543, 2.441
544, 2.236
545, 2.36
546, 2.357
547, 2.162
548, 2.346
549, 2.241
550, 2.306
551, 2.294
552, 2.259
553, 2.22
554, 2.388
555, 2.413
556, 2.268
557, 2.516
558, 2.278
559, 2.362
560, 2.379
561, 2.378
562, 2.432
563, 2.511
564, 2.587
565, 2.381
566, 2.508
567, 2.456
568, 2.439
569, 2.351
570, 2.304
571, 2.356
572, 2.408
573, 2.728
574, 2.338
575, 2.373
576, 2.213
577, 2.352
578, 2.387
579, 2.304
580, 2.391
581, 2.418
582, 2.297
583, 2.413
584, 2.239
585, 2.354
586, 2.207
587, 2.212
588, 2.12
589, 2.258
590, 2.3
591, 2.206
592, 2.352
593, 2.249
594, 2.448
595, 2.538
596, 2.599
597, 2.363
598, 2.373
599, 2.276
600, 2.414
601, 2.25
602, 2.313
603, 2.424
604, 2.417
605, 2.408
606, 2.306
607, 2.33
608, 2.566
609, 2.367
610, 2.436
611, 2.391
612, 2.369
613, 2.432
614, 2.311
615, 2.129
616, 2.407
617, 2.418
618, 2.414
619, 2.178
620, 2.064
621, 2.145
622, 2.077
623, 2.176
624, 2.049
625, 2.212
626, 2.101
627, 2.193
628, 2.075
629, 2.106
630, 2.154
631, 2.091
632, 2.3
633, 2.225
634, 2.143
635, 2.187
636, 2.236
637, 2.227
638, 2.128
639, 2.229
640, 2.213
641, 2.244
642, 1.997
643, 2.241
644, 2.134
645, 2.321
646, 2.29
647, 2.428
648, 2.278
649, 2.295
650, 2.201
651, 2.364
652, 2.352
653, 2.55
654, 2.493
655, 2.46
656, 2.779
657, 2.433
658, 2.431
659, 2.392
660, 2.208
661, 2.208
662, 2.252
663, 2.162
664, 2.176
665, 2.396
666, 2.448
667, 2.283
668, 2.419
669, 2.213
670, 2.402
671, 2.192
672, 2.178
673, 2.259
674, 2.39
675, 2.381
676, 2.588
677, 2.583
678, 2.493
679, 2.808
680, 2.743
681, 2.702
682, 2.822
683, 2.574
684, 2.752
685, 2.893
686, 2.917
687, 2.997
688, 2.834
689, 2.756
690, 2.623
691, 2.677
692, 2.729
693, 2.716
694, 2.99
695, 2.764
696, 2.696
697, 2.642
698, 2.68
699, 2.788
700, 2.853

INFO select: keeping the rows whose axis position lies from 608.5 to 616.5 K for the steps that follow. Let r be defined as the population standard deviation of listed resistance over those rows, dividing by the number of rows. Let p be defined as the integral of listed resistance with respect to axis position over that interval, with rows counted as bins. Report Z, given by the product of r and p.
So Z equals 1.8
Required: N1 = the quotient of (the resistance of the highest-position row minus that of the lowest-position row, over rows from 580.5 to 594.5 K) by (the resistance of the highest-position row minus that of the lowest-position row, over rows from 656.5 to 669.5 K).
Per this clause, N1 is -0.1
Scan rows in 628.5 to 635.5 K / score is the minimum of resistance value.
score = 2.091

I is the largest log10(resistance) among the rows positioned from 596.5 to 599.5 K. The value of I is 0.375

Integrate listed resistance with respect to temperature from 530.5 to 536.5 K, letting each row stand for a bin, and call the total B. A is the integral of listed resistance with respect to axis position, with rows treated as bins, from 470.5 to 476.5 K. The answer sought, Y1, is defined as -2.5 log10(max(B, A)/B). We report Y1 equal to -0.013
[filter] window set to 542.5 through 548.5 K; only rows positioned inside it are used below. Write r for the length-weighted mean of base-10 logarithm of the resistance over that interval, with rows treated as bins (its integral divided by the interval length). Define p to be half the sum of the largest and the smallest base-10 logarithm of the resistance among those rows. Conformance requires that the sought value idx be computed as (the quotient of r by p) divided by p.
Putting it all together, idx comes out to 2.8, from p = 0.36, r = 0.36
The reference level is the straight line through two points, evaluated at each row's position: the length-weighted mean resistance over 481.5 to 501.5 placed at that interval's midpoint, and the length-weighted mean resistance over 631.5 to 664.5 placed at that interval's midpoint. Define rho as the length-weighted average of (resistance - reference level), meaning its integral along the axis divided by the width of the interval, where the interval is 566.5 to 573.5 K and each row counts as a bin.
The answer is 0.07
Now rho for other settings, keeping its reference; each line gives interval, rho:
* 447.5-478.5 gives -0.19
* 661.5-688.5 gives 0.25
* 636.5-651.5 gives -0.05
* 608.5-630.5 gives -0.08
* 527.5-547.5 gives -0.05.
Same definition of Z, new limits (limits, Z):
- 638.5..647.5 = 2.3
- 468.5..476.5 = 1.6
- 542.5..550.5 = 1.5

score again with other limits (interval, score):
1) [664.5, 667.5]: 2.283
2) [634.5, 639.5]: 2.128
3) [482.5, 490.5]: 2.315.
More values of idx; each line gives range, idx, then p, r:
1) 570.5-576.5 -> 2.5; 0.39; 0.38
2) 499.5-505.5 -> 2.5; 0.39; 0.39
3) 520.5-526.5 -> 2.5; 0.40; 0.40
